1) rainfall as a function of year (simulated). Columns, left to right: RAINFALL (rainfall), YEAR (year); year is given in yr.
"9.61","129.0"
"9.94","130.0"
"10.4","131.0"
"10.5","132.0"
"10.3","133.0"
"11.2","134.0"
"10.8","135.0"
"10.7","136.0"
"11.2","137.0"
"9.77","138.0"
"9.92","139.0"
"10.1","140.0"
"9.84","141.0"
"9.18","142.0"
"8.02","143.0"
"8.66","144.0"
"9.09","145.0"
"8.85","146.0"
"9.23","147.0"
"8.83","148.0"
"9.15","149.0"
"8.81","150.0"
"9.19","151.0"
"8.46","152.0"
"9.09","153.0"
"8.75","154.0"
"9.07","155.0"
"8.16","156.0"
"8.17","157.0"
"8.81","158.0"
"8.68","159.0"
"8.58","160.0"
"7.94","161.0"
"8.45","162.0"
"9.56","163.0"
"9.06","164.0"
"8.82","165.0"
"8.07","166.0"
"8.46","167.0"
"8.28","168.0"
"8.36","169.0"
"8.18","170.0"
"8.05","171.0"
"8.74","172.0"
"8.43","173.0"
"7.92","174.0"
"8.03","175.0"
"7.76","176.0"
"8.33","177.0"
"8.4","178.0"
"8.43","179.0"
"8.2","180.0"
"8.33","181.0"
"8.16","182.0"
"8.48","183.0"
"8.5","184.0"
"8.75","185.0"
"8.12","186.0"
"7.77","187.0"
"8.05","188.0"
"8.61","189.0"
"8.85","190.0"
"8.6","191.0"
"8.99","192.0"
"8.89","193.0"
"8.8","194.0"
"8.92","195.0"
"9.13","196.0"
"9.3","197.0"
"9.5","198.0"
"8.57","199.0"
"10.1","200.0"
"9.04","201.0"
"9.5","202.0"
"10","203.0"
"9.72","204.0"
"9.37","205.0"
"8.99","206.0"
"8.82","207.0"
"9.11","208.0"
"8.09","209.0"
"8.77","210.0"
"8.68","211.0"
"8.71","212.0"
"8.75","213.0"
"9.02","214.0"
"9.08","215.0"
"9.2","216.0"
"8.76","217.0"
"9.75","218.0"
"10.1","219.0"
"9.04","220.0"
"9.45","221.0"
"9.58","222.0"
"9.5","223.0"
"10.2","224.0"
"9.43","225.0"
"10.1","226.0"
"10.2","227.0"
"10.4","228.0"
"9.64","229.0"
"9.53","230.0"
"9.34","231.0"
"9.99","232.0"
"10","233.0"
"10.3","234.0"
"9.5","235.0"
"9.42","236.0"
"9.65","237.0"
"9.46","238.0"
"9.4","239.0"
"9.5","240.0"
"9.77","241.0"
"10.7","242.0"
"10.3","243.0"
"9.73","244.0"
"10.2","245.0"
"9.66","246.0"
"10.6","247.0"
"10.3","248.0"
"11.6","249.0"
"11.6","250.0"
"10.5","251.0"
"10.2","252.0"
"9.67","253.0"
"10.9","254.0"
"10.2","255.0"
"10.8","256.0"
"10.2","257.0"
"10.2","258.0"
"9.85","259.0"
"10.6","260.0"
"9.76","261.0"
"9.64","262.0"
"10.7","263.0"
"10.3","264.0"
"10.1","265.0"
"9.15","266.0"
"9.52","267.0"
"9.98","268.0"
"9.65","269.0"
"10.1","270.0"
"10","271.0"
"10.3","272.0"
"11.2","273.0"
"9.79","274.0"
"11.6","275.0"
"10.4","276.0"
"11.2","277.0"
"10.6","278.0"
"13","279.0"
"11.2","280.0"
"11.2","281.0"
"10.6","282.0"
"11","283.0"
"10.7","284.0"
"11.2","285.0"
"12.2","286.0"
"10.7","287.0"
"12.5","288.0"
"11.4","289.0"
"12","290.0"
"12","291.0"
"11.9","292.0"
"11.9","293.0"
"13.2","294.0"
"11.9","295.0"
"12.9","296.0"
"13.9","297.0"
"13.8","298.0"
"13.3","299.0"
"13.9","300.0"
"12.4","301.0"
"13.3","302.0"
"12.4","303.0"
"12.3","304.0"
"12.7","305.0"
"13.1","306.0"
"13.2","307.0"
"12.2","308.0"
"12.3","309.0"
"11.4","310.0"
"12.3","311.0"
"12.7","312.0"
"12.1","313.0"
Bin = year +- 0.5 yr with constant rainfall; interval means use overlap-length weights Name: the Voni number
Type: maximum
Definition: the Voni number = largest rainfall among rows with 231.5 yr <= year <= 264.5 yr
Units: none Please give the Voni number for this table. 11.6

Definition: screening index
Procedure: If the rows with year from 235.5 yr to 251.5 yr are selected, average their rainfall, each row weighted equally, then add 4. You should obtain 14.1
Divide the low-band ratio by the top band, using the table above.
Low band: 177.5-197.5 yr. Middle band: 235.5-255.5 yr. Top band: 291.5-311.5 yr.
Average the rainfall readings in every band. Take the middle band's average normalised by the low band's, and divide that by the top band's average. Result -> 0.093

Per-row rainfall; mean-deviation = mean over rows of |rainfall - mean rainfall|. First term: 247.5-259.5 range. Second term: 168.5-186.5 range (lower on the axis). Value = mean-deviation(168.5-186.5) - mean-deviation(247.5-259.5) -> -0.27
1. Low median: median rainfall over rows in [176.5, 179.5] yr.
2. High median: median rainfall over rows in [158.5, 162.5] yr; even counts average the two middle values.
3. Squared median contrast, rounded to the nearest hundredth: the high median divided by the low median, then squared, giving 1.03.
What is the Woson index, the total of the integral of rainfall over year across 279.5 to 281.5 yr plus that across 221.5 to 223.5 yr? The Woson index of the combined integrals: 41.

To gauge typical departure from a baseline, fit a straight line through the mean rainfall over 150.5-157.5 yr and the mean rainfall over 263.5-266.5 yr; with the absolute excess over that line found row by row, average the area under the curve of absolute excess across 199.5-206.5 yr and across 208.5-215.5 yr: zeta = 3.5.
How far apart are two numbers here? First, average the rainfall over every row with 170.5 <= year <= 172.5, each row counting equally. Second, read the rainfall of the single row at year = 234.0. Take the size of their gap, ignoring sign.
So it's 1.9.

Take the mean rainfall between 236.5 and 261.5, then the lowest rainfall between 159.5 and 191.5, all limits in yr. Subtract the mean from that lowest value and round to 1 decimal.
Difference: -2.5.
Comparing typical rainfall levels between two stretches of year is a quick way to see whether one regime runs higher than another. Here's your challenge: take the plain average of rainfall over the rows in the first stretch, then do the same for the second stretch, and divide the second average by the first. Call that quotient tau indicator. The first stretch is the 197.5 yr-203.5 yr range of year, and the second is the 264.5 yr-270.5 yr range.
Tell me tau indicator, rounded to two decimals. 1.03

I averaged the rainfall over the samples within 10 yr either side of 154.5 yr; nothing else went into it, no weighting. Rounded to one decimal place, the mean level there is 8.8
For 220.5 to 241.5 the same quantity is 9.7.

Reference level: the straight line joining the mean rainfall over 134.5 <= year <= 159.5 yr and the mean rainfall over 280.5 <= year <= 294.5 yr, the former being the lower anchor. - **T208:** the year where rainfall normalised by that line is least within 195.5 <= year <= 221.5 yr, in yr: 209.0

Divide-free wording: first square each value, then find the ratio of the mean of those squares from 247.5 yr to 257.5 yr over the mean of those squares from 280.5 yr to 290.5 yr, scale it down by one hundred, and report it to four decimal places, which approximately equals 0.0087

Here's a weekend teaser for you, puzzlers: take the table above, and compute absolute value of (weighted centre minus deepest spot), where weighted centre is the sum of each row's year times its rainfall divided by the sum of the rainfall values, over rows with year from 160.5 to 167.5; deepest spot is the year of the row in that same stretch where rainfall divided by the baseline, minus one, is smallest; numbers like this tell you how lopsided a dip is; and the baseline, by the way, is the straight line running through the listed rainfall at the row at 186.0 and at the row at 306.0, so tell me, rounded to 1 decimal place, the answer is 2.0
